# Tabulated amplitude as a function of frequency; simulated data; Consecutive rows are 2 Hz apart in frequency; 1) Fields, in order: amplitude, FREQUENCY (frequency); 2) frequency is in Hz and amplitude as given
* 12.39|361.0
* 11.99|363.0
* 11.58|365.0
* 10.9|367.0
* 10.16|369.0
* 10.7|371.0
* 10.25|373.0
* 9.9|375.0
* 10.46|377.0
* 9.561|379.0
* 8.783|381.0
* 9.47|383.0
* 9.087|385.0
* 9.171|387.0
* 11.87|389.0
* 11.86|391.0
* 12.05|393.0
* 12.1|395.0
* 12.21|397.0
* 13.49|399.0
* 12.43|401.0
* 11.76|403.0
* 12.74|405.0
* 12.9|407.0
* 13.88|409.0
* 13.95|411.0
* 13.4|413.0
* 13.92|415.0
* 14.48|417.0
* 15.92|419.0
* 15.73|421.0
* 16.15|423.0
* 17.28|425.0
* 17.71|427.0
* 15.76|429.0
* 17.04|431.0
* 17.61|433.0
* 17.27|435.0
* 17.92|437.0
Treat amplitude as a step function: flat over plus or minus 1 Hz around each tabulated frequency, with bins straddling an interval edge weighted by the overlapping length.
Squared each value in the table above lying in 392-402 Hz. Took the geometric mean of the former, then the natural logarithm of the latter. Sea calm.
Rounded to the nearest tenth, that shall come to 5.0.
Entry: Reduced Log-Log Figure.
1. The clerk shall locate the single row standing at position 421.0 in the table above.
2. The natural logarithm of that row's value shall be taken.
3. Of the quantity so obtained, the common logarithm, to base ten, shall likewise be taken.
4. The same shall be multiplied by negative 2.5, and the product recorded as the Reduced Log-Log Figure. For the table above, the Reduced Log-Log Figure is -1.10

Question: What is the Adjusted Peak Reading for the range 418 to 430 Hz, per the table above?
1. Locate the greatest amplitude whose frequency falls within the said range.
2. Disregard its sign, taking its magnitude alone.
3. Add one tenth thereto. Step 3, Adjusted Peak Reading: 18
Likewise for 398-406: 14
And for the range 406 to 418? 15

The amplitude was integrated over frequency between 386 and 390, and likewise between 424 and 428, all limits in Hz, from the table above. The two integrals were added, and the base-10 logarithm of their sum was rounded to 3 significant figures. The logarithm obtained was 2.05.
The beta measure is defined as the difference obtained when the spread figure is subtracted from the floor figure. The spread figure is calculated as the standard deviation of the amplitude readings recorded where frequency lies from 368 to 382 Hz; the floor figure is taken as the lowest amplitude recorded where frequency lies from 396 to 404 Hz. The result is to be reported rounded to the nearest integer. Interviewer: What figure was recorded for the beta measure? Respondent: 11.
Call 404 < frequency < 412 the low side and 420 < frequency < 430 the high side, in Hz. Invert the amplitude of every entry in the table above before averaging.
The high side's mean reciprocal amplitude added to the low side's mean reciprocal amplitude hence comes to 0.136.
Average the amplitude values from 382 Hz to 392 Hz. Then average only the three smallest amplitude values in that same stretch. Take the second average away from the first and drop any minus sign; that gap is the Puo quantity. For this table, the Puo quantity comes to 1.05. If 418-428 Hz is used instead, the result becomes 0.62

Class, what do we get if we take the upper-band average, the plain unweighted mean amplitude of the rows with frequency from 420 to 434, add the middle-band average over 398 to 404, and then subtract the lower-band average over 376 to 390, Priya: 19.5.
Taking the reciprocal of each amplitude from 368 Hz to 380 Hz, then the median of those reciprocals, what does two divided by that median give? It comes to 20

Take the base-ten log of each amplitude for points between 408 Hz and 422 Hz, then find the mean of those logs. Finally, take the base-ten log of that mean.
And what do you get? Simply 0.06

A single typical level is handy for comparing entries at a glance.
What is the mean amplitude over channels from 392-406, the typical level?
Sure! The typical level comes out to 12.4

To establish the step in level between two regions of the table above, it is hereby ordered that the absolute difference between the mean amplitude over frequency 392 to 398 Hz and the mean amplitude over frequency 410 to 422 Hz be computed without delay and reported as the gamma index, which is 2.4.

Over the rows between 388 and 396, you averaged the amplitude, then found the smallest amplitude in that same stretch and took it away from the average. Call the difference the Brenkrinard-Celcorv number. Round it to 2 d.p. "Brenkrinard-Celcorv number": 0.11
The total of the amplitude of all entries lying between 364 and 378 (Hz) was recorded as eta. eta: 74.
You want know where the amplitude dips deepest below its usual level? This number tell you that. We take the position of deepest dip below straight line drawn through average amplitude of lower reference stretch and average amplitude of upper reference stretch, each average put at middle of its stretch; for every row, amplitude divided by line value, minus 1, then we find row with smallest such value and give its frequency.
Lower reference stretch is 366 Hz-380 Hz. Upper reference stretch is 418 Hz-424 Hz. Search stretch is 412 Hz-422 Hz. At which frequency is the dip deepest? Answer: 413.0 Hz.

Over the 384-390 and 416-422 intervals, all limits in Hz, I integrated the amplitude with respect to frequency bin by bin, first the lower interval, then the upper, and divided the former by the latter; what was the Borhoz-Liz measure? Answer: 0.65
